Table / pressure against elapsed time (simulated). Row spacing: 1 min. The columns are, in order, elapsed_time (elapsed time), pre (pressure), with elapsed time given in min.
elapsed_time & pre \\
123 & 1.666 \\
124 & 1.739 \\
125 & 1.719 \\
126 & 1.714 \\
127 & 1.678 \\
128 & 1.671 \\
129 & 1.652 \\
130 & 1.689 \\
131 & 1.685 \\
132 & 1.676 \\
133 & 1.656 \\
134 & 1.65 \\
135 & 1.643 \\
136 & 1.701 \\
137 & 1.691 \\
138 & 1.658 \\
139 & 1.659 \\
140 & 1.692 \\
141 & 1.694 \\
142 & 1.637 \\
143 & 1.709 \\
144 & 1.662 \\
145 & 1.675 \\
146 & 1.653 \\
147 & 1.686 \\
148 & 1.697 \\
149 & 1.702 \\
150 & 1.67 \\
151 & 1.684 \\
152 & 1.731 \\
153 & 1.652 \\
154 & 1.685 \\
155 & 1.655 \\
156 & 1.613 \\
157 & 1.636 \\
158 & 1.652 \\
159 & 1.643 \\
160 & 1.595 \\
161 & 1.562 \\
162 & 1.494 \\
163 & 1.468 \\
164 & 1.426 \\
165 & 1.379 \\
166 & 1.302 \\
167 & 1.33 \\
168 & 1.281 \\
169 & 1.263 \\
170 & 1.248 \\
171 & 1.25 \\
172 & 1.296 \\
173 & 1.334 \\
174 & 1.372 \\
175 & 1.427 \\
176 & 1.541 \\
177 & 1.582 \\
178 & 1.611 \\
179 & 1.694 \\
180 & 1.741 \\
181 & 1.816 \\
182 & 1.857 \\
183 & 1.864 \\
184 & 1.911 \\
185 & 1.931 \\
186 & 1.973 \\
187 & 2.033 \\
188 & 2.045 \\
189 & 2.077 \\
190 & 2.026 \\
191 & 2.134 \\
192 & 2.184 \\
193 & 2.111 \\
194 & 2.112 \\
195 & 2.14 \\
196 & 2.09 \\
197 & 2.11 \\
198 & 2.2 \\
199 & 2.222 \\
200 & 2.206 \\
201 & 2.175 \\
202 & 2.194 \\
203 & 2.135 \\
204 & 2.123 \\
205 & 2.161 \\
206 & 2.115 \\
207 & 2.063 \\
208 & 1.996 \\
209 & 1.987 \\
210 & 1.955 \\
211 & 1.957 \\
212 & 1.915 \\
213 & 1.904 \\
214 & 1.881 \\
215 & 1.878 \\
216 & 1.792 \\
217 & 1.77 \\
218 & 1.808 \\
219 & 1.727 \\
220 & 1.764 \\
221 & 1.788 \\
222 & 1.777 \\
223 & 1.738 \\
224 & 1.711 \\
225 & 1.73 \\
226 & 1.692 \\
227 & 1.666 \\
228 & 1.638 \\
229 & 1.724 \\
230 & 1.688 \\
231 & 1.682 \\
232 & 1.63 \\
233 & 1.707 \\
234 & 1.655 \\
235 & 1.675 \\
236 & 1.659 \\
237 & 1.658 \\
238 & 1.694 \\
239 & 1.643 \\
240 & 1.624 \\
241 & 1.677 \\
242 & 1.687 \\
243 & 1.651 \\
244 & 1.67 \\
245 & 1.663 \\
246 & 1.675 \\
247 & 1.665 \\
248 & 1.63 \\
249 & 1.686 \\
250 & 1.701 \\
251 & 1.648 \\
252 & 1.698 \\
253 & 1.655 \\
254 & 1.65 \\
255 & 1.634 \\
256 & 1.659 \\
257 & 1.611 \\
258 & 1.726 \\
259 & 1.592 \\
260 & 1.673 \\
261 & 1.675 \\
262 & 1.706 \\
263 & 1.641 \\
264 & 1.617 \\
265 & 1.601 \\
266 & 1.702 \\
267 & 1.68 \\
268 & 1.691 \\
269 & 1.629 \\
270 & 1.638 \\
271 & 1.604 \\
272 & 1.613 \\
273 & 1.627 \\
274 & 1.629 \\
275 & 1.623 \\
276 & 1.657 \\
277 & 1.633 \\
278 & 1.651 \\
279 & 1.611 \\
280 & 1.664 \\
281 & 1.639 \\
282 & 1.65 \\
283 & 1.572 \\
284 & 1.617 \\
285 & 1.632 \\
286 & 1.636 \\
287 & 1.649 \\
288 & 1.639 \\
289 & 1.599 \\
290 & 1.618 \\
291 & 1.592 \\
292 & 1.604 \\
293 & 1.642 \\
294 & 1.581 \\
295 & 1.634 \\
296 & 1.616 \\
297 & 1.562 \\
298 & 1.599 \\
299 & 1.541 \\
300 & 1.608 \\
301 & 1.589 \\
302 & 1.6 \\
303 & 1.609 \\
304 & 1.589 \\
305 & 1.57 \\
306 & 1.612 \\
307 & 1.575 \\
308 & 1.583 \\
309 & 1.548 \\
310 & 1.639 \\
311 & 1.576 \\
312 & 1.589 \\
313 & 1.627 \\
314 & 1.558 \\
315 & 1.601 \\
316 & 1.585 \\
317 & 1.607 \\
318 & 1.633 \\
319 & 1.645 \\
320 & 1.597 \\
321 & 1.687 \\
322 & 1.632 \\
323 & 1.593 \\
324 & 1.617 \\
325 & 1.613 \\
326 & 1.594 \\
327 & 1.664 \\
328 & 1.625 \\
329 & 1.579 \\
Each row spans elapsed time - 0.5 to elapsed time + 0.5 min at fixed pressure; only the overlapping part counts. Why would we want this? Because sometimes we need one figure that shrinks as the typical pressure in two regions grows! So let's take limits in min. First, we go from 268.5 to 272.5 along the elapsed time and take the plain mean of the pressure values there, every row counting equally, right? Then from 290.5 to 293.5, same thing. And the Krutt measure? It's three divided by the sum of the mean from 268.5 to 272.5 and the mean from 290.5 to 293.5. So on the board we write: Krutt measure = 0.93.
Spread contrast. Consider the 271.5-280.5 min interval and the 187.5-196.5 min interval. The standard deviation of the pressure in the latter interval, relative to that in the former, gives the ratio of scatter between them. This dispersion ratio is 2.6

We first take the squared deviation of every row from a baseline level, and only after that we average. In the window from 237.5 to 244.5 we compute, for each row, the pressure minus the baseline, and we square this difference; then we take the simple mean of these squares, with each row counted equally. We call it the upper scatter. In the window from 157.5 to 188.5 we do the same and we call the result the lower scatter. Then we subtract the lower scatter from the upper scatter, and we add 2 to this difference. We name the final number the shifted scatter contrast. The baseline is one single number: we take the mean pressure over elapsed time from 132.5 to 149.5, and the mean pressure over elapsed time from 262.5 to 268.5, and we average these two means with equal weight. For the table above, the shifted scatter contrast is 1.93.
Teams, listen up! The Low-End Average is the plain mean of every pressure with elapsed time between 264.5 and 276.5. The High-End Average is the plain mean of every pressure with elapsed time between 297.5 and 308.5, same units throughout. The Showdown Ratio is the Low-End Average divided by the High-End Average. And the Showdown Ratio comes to 1.03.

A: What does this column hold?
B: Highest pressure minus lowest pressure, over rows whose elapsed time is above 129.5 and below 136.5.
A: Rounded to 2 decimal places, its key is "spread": 0.06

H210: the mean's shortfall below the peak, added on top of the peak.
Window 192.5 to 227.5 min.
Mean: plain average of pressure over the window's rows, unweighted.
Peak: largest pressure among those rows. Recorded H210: 2.48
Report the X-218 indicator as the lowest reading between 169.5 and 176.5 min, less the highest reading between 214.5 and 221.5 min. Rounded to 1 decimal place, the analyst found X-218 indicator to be -0.6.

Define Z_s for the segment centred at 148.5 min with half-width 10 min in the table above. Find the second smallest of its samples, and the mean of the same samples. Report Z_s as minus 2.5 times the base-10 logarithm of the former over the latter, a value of 0.024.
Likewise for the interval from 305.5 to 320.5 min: 0.028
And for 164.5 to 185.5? 0.216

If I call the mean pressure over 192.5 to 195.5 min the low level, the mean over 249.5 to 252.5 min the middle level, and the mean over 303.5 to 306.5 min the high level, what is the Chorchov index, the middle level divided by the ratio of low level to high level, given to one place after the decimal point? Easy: 1.3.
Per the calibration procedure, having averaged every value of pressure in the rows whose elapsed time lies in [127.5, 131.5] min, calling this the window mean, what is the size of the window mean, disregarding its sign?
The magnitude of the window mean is 1.67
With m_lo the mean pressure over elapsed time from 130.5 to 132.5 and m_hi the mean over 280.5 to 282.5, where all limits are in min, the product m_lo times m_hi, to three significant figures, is 2.76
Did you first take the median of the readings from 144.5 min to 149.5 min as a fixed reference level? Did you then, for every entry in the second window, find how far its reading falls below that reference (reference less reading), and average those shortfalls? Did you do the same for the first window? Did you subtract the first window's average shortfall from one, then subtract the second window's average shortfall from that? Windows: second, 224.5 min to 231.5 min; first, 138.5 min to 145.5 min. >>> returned 0.99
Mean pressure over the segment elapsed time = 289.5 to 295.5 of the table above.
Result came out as 1.61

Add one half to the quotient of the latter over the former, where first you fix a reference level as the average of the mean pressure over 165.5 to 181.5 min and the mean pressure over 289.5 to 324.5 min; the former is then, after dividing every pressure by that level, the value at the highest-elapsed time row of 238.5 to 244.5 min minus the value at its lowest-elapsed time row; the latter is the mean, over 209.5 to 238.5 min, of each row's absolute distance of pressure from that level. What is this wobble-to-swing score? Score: 14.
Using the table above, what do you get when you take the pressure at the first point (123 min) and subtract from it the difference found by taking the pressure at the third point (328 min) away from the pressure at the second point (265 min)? 1.7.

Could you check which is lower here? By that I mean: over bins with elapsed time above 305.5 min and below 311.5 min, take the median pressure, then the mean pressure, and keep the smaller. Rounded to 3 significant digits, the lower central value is 1.58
